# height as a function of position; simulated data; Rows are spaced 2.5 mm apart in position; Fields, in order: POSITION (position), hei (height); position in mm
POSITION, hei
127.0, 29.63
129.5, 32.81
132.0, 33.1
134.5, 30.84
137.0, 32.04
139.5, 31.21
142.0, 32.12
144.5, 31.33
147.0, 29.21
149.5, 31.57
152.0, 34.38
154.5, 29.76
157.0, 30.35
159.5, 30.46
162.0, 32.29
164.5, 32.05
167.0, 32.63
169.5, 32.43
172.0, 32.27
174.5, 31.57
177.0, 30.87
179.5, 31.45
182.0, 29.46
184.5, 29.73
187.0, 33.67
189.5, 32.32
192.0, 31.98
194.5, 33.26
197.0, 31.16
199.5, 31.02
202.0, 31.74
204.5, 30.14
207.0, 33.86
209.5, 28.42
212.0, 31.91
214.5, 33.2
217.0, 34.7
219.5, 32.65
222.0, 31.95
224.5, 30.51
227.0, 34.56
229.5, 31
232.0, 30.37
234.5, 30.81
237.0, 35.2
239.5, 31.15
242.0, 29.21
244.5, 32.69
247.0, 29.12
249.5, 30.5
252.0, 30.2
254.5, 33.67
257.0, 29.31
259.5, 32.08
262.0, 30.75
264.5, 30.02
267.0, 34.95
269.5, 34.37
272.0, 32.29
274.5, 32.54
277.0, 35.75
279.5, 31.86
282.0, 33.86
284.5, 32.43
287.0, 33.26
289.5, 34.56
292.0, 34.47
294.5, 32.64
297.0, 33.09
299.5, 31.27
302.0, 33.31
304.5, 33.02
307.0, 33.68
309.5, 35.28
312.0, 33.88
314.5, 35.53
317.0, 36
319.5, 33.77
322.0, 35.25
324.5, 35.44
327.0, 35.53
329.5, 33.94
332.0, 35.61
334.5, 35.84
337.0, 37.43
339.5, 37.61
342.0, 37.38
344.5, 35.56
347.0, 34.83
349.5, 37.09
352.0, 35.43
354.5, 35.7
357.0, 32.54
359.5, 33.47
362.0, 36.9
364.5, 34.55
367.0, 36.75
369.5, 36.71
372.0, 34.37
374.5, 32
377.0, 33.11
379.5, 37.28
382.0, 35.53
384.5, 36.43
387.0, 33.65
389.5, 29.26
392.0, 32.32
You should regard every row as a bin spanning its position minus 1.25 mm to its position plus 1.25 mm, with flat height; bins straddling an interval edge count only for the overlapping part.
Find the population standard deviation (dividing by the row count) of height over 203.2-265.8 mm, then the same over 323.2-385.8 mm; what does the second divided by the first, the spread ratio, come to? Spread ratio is 0.83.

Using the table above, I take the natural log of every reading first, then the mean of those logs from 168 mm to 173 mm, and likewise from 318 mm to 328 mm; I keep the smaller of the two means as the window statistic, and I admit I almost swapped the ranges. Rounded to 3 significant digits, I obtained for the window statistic 3.48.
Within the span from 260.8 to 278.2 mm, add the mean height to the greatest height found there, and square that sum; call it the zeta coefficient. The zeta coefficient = 4720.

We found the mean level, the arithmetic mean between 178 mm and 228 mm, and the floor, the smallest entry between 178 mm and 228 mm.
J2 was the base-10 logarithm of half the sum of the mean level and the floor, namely 1.48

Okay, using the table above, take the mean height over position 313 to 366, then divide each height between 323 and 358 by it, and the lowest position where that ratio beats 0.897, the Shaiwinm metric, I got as 324.5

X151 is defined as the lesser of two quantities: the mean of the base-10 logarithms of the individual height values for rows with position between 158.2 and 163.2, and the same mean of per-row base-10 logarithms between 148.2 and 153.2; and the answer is 1.50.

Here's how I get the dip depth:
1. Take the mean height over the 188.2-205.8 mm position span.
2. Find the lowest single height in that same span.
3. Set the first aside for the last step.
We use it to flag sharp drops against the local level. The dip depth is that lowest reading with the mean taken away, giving -1.5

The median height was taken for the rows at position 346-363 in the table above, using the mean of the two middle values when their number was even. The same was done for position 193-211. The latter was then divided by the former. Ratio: 0.88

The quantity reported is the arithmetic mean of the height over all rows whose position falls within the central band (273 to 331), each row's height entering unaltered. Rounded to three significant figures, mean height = 33.9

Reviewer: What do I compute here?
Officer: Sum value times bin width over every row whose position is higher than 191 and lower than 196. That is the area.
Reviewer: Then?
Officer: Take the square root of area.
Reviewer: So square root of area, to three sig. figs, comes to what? 12.8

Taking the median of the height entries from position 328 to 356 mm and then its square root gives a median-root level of 5.97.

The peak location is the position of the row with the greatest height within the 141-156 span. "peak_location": 152.0 mm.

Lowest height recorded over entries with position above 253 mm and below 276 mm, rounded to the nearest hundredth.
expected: 29.31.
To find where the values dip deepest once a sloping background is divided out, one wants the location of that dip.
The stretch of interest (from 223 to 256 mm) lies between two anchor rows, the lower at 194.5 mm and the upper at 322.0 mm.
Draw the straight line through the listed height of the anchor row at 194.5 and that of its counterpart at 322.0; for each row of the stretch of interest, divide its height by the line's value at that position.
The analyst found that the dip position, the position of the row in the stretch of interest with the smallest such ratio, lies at 247.0 mm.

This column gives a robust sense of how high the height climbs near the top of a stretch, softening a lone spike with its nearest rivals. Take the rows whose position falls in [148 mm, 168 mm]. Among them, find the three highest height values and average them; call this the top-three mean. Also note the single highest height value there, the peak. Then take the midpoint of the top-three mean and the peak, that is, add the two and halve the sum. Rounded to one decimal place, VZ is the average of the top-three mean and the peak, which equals 33.7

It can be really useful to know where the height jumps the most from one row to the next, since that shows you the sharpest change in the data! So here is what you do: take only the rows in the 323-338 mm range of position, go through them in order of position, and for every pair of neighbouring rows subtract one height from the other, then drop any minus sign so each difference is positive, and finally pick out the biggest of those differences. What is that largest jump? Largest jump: 1.7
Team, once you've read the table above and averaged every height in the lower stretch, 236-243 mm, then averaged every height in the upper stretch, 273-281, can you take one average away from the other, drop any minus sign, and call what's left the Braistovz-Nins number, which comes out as 1.5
